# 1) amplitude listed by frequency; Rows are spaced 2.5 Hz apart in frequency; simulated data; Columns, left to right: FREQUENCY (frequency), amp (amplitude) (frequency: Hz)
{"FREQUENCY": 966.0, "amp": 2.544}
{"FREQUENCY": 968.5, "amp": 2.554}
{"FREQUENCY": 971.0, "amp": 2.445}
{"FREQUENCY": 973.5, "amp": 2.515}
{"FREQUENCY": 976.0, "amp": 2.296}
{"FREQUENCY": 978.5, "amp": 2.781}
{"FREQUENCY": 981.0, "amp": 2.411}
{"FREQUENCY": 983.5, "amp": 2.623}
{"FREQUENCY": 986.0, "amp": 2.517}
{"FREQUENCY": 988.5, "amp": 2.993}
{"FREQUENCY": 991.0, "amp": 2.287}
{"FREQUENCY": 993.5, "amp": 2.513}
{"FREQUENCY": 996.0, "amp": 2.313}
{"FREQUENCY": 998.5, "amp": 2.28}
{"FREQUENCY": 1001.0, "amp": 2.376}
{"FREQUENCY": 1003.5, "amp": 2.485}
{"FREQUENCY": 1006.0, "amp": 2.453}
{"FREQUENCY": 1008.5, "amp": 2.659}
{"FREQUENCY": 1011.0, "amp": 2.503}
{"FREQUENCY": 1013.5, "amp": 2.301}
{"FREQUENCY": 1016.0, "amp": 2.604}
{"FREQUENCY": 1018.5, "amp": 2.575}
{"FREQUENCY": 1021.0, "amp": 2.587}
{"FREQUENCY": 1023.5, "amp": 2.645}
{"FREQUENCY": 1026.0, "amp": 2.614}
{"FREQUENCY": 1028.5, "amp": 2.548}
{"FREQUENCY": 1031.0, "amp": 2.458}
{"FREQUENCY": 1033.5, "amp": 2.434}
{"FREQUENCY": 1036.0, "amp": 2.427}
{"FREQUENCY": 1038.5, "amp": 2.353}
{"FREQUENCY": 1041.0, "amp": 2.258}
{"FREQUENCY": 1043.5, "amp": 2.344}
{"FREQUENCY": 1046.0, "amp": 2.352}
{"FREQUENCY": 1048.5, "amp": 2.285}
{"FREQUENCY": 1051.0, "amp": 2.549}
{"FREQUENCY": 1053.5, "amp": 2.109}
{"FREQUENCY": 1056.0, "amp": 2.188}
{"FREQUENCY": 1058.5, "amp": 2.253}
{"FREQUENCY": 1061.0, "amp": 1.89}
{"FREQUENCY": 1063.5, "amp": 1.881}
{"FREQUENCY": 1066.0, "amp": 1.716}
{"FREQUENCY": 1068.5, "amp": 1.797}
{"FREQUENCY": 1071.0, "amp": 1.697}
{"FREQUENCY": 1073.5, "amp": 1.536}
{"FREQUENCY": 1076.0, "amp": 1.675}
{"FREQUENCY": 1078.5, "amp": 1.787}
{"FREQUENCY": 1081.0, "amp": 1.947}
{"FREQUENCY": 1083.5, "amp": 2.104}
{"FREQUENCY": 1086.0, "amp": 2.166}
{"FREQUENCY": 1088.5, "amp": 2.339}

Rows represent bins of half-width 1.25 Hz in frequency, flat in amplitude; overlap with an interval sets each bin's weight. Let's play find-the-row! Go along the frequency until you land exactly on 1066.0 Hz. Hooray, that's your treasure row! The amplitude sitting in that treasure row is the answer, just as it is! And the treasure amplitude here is 1.716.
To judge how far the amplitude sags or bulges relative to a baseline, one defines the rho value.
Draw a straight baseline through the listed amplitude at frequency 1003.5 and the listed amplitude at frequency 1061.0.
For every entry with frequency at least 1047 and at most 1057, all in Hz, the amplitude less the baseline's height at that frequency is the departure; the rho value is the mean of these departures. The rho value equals 0.30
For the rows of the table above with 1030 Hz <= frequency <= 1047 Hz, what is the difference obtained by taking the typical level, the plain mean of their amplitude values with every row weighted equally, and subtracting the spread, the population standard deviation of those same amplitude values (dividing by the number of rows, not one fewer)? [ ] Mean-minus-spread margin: 2.31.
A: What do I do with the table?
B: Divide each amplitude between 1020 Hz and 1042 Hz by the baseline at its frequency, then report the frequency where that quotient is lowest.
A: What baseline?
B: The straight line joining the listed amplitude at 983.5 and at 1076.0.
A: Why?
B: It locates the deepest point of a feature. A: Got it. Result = 1041.0 Hz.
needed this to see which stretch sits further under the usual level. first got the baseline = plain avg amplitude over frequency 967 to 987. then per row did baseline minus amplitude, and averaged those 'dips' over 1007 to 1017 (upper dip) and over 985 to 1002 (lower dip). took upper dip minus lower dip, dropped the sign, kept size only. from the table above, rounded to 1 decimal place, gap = 0.0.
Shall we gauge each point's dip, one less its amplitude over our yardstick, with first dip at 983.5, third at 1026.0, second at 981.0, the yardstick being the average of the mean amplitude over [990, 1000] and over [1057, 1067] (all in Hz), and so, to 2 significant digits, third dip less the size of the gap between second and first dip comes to -0.32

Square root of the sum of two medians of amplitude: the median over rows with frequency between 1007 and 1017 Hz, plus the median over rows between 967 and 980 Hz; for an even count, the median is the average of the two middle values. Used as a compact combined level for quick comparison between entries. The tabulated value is 2.25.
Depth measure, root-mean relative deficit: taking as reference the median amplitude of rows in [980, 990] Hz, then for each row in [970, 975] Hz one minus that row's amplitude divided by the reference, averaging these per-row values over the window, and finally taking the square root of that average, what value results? 0.19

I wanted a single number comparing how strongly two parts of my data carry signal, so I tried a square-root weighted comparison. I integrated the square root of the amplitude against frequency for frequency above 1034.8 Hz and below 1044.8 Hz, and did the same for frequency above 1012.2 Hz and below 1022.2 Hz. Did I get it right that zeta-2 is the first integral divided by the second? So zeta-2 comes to 0.97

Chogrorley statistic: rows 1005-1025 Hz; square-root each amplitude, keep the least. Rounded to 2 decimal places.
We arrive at 1.52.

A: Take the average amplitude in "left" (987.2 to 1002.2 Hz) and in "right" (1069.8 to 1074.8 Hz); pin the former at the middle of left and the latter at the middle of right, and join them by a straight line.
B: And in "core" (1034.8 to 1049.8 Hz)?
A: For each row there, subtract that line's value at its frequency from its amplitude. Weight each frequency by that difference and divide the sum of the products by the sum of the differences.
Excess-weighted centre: 1042.4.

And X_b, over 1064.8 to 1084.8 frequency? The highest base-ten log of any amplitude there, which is 0.323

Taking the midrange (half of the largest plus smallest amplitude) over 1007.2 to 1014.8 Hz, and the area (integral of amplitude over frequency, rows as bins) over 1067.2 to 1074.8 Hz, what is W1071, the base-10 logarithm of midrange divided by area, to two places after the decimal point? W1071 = -0.71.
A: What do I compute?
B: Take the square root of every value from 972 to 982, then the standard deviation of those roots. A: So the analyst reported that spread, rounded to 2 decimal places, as 0.06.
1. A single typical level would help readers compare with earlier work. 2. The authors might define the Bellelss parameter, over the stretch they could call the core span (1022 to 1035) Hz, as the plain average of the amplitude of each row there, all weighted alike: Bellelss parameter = 2.54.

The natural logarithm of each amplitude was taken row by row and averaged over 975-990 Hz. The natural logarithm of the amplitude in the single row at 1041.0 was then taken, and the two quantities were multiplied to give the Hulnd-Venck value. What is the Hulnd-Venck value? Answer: 0.78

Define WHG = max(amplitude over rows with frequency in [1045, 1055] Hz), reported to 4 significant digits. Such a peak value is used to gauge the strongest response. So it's 2.549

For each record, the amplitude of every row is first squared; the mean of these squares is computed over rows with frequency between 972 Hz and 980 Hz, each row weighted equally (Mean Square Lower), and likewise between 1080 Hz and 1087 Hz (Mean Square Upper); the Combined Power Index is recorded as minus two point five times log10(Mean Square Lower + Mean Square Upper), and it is -2.6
